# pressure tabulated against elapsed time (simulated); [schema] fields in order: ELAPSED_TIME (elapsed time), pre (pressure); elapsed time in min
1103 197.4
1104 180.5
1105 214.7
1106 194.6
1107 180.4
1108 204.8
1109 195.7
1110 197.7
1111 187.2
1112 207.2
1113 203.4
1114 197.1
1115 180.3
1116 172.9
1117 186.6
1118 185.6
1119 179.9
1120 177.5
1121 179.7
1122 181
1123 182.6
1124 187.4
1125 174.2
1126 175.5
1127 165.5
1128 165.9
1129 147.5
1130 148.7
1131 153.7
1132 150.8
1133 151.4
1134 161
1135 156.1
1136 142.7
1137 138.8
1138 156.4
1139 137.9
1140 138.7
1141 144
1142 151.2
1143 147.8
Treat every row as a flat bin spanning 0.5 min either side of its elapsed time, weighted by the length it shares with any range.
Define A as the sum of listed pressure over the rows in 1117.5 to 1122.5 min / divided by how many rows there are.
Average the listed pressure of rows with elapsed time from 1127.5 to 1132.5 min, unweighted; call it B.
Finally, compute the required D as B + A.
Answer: 334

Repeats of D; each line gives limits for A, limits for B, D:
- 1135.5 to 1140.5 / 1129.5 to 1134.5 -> 296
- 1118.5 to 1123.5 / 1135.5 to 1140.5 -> 323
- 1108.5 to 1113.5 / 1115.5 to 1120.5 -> 379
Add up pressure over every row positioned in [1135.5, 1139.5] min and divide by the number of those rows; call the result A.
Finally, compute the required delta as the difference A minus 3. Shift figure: 141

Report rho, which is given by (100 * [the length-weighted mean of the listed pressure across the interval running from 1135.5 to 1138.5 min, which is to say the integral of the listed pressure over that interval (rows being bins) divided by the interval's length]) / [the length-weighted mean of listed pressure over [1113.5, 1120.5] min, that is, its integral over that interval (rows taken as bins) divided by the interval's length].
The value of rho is 80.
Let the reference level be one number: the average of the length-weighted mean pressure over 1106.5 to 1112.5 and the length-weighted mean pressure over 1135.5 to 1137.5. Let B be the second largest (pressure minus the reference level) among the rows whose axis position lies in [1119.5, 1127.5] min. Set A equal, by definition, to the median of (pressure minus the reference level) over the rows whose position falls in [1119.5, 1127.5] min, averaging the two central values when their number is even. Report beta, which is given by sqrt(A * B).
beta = 12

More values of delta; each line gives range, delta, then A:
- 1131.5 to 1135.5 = 152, 155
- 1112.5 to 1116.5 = 185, 188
